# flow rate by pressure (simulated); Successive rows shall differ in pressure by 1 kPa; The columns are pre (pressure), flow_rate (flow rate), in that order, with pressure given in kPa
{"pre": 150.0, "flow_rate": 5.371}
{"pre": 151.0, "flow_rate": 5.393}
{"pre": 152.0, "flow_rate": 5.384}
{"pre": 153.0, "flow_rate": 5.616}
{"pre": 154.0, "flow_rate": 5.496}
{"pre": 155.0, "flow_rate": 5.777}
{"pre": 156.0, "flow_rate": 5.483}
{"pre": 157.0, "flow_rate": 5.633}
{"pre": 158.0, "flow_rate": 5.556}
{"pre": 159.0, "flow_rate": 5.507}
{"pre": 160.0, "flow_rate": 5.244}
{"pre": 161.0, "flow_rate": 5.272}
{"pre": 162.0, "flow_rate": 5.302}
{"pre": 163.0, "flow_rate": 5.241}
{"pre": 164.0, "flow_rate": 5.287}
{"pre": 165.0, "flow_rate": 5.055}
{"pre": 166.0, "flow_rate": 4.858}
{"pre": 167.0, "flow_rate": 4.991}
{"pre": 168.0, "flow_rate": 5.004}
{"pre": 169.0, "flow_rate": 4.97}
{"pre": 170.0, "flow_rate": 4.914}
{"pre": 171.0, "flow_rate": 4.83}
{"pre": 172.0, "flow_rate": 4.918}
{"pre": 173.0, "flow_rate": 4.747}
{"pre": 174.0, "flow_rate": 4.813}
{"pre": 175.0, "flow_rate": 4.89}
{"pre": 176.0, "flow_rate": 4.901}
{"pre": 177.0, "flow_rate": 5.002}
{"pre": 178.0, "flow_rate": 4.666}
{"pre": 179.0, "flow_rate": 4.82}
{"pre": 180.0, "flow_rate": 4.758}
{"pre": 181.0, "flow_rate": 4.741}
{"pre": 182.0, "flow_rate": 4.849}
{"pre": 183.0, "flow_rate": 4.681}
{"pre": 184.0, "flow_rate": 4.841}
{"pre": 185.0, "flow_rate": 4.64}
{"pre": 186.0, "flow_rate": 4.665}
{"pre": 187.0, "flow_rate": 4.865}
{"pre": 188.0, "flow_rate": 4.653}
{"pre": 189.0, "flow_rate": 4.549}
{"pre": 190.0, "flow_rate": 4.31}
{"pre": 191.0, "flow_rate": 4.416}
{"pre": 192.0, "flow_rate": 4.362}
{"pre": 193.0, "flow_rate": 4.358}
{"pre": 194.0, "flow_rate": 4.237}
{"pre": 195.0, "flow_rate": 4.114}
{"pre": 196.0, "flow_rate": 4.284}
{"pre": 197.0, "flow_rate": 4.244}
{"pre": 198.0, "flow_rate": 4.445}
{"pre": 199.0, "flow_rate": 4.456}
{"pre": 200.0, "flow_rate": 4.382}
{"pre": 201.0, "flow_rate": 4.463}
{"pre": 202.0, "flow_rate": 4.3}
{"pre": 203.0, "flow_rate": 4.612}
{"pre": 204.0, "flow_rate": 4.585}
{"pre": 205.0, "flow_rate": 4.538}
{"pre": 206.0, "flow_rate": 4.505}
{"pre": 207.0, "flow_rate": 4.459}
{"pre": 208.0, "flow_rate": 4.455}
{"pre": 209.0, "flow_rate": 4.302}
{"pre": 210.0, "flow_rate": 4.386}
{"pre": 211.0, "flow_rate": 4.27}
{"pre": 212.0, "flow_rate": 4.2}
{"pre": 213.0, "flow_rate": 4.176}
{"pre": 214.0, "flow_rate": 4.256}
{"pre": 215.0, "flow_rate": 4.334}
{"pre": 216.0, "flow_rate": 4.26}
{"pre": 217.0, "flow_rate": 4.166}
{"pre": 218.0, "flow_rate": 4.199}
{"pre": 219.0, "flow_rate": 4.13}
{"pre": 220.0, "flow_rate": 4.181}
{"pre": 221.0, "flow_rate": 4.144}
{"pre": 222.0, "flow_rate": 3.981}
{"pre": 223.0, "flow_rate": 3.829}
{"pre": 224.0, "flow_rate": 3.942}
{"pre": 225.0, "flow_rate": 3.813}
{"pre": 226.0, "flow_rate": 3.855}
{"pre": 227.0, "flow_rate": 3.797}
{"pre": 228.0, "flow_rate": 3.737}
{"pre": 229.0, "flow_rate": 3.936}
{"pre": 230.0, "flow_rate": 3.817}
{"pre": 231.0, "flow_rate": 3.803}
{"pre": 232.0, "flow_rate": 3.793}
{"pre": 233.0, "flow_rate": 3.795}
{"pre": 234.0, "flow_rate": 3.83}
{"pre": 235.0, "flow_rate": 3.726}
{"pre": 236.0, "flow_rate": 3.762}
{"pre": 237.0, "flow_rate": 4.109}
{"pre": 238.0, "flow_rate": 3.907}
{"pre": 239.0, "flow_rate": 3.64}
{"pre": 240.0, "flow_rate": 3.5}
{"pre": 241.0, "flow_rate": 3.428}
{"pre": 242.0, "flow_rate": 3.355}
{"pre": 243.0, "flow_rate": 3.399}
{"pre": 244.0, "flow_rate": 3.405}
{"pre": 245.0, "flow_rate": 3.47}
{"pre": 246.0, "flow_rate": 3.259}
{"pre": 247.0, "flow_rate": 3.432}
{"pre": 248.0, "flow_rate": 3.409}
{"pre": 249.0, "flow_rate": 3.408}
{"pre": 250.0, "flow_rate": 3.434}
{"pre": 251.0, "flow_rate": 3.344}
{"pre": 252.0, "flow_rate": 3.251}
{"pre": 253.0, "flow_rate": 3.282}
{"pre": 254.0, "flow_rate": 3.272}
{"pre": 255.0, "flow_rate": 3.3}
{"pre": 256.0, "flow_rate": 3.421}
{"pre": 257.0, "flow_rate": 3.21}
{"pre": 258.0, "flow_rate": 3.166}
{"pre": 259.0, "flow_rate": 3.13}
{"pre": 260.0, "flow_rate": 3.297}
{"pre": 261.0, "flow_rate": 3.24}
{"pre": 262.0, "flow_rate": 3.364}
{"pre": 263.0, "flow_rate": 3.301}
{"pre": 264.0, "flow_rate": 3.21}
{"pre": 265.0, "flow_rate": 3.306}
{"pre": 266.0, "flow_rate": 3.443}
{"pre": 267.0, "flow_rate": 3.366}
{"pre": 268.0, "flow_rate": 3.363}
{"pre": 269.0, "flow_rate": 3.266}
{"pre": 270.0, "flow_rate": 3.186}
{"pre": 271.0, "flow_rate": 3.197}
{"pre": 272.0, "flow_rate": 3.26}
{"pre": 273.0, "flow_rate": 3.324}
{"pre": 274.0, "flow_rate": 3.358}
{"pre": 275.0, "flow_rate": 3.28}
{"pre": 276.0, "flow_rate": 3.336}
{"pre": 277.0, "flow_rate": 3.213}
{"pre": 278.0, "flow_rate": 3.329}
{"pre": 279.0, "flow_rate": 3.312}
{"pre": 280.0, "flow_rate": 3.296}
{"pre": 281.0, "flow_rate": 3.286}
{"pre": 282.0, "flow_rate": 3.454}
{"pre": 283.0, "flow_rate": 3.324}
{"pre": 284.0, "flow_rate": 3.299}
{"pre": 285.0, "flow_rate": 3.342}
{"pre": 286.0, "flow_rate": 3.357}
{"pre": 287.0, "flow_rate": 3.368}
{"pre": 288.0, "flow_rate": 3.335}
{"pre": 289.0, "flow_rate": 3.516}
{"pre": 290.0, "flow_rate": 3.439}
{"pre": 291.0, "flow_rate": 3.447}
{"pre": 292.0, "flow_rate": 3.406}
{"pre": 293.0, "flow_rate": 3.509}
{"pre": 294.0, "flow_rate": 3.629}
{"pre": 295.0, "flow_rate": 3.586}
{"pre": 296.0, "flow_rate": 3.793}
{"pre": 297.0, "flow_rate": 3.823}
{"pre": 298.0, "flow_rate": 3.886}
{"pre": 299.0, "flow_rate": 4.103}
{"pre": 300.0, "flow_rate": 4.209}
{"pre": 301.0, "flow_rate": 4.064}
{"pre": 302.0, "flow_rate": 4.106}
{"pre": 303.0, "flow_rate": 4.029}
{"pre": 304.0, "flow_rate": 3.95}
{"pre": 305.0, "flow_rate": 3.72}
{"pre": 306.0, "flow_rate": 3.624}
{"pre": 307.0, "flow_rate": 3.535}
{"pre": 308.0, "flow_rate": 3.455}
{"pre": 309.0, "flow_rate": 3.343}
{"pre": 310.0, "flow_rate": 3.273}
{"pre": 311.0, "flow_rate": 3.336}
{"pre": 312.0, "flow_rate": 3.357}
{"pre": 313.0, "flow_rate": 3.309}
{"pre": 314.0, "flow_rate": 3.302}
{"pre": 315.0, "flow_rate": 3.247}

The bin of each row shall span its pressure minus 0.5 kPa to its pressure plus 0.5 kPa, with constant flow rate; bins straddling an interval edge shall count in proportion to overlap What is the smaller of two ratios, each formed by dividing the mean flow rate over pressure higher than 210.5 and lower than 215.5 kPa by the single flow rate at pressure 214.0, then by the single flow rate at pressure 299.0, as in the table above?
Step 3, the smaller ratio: 1.00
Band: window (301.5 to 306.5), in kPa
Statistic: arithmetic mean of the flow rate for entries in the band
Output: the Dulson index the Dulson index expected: 3.9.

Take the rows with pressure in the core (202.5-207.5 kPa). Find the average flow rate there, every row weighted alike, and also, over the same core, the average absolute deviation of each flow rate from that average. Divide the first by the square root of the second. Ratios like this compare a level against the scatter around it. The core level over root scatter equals 21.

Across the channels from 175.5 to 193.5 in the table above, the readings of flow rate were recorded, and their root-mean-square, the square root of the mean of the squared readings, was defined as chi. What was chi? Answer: 4.68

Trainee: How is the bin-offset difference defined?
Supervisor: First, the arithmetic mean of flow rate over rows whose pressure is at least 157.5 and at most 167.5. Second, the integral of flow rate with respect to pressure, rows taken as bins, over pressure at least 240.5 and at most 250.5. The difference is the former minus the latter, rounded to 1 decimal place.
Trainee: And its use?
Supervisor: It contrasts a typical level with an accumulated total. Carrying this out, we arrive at -28.8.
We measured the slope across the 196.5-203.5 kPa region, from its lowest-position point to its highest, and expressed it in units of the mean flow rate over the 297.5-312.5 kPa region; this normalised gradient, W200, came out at 0.016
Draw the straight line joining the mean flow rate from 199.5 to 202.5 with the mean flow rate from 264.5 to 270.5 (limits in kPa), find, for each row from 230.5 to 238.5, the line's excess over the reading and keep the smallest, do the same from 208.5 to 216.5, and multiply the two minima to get 0.05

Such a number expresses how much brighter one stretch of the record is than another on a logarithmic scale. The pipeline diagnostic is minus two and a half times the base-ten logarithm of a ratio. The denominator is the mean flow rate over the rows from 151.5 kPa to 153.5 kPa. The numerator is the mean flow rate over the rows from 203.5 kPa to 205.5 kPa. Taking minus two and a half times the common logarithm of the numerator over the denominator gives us 0.20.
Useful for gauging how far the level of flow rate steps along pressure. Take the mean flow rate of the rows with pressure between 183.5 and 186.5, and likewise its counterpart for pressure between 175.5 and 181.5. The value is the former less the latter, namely -0.10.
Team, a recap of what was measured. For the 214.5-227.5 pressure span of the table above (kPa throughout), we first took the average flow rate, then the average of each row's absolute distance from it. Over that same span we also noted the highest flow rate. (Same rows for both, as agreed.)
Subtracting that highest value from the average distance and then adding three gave -1.2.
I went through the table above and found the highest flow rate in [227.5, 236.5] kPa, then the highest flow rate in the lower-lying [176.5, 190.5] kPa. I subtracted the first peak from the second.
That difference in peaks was 1.1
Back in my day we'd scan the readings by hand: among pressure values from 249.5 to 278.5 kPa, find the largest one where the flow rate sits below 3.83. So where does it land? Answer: 278.0 kPa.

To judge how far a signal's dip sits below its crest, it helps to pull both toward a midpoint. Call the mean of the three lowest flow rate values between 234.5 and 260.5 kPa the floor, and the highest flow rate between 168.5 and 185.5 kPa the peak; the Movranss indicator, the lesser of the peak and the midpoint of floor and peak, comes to 4.09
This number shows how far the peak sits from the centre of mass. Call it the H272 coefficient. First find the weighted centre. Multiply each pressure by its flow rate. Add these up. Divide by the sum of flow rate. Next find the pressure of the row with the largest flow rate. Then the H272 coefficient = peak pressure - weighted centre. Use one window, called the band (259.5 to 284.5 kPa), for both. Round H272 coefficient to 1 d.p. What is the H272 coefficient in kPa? 10.0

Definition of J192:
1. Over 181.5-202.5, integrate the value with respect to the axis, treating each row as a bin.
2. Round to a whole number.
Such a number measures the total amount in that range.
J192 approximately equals 94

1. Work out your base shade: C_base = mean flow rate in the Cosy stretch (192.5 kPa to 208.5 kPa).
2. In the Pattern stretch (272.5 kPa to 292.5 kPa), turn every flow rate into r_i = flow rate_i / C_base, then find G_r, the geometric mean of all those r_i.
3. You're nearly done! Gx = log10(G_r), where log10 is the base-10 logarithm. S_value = -0.119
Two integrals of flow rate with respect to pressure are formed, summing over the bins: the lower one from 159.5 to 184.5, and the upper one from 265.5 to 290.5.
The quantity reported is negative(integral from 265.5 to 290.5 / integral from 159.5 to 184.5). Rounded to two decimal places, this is -0.67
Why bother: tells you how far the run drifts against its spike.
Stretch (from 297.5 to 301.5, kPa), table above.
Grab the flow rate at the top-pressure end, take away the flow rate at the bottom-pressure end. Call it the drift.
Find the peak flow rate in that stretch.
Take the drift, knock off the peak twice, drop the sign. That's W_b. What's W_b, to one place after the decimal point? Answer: 8.2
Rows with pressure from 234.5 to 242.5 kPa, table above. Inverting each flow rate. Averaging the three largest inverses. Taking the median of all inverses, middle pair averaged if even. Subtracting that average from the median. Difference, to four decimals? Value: -0.0203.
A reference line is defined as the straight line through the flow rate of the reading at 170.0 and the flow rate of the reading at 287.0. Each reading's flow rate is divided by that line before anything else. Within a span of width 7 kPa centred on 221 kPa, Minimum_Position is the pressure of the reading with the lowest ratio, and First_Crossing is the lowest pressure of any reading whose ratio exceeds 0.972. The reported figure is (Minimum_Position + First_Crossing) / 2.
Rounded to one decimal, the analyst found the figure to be 220.5 kPa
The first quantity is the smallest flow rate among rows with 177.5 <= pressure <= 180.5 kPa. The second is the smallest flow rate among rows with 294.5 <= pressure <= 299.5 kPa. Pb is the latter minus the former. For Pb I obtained -1.08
